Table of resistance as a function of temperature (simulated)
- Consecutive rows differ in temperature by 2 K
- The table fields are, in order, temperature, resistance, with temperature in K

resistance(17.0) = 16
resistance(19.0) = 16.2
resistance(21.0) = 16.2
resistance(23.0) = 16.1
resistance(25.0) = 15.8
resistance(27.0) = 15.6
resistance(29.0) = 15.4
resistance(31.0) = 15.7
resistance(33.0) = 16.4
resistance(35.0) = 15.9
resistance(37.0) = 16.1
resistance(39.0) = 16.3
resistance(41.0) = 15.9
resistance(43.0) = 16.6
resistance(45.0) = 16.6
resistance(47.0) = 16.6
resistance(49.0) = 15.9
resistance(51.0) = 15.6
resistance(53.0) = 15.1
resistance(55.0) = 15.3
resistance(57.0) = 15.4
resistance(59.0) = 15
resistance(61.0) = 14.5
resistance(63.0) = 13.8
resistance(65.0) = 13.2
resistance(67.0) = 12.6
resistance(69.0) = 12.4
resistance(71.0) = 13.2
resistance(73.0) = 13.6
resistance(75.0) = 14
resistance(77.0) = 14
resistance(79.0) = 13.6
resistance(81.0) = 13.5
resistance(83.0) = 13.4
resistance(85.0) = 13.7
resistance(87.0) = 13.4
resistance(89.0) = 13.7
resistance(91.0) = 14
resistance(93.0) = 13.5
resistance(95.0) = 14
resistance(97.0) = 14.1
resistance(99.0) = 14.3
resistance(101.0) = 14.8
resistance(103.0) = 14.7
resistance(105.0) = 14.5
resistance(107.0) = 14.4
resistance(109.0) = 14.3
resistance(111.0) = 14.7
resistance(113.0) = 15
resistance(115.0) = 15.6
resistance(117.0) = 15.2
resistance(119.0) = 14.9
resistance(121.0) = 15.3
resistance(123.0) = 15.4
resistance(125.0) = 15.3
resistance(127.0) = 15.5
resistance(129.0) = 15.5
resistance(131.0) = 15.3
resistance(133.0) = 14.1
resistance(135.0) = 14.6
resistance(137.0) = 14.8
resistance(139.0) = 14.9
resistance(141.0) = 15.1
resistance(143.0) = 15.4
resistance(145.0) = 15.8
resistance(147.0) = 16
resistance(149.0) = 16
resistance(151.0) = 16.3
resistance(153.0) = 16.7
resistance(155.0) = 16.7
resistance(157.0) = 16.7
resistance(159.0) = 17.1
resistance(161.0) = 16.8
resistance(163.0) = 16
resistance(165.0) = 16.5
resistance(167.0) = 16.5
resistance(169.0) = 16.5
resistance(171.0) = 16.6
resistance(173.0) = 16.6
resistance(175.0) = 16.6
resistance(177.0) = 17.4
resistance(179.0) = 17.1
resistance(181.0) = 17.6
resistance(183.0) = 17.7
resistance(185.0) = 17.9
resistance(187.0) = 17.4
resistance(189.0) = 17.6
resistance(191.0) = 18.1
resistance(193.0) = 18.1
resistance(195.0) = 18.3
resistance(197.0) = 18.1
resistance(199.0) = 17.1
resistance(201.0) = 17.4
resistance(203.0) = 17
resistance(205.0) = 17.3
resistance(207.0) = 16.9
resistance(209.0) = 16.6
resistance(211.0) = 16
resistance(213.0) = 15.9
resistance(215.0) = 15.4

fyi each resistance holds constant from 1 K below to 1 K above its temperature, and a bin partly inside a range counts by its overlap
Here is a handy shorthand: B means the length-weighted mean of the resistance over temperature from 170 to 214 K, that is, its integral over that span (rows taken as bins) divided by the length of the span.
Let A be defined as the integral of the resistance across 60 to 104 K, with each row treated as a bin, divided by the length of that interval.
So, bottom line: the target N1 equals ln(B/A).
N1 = 0.23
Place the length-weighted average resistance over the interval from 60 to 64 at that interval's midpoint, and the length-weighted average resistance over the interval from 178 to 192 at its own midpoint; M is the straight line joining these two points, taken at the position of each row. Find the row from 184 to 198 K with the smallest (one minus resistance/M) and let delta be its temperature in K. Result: 195.0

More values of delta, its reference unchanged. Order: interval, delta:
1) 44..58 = 45.0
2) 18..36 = 19.0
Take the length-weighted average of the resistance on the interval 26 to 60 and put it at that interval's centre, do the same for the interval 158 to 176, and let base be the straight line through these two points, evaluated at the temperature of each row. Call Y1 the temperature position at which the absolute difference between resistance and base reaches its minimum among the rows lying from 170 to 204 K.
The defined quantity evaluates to 171.0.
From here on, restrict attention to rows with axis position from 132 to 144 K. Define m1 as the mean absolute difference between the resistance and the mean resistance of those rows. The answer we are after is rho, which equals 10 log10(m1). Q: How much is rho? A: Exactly -5.0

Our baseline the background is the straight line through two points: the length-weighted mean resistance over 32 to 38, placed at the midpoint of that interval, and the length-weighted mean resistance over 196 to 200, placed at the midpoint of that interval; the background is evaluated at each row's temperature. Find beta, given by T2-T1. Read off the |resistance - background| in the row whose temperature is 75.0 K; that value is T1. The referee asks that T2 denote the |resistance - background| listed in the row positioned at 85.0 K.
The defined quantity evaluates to 0.4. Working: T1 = 2.5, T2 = 2.9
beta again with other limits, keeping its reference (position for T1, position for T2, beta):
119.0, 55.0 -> -1.0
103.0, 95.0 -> 0.6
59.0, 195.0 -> -0.6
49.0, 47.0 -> 0.0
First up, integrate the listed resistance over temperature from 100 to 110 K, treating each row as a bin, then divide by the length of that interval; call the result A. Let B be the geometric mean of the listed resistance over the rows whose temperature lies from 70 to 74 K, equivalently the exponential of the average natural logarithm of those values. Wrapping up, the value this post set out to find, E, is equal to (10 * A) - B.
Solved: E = 132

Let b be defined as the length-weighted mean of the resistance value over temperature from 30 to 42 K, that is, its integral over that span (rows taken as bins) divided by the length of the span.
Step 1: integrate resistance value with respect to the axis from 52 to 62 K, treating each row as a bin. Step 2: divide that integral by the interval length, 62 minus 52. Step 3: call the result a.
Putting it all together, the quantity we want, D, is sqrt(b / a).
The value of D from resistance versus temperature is 1.03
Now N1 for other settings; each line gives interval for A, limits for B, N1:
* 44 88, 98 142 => 0.04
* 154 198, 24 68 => -0.11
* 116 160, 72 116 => -0.10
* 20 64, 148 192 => 0.07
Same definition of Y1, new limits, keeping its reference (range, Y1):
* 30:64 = 49.0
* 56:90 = 57.0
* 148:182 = 171.0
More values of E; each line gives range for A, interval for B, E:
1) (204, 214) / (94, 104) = 151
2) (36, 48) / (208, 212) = 147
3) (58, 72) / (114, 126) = 120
